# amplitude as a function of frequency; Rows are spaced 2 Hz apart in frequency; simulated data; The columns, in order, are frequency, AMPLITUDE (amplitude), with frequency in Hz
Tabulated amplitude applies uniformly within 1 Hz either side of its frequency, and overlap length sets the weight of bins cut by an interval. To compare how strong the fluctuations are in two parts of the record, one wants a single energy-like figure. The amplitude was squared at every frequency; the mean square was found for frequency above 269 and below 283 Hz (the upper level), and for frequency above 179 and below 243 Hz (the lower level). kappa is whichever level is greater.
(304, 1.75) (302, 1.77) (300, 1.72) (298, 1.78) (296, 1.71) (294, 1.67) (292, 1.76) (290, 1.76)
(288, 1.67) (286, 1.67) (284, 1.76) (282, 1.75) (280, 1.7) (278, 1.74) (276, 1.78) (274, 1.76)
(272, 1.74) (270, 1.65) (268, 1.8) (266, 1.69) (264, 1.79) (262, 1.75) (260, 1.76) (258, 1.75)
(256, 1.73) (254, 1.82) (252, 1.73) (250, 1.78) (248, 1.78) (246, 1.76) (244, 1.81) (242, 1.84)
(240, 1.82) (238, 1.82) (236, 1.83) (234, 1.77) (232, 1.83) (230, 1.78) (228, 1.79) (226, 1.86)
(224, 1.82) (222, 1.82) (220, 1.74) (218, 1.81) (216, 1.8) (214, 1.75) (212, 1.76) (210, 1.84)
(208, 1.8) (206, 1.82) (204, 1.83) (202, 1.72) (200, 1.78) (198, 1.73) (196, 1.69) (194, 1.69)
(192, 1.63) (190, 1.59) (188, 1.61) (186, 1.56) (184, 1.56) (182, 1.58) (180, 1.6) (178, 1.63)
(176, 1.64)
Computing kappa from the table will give 3.06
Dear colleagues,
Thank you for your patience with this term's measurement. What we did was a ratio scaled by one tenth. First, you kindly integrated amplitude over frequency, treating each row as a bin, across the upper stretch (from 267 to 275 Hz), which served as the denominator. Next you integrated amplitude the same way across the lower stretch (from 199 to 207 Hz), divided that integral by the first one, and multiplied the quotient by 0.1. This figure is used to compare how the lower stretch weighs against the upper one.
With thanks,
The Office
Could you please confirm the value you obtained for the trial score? 0.103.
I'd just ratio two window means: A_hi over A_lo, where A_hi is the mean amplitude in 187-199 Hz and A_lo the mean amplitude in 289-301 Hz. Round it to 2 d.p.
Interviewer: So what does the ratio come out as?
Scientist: 0.96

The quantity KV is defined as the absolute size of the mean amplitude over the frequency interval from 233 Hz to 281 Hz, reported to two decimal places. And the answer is 1.77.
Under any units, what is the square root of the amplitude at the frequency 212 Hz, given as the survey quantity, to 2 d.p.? 1.33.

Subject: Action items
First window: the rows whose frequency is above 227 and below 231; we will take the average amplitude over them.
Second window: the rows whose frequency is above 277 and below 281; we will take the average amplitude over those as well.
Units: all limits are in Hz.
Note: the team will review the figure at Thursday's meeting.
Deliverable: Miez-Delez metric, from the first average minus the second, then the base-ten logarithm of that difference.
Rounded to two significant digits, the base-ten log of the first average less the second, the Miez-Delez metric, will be -1.2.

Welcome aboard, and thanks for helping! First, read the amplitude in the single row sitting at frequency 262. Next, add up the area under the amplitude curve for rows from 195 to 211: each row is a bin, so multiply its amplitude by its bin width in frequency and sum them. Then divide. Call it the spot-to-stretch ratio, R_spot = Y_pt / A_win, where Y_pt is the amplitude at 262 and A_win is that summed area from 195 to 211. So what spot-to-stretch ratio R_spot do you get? 0.0616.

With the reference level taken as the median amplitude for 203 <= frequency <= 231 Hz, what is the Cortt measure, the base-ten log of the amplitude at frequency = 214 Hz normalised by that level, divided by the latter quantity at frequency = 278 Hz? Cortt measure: 0.8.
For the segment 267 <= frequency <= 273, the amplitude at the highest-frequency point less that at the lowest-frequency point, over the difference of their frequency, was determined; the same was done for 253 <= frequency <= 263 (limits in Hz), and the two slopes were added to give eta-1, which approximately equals -0.024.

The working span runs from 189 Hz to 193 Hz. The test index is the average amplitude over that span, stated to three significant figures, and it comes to 1.61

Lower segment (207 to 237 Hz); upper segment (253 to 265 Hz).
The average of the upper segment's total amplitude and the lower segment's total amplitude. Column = 19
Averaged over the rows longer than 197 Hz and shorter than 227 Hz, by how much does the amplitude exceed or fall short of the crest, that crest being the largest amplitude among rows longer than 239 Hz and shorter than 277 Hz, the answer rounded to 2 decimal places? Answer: -0.05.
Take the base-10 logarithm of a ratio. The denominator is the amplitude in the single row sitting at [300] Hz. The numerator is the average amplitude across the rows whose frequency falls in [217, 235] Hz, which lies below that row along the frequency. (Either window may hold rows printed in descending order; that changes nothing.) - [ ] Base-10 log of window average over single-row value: 0.020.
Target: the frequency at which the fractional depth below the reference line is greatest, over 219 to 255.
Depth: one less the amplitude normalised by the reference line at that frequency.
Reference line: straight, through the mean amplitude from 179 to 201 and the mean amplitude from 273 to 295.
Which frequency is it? 252 Hz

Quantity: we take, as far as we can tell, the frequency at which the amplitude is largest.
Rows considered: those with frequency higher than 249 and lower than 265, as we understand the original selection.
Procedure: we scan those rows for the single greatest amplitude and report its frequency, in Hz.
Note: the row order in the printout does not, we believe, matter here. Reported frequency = 254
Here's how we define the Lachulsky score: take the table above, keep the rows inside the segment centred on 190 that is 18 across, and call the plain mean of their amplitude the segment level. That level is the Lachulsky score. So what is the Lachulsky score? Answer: 1.63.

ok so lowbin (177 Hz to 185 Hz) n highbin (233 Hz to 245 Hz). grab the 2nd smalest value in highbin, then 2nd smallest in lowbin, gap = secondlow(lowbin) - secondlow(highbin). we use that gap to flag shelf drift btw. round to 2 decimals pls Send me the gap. -0.23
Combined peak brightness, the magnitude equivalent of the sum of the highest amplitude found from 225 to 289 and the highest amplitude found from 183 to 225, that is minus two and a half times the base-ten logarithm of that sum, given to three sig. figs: -1.42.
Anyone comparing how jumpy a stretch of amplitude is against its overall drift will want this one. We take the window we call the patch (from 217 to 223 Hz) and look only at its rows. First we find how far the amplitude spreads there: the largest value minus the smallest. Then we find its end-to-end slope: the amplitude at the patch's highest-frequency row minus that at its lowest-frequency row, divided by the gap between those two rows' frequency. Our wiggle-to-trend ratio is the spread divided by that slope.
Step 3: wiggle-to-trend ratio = 32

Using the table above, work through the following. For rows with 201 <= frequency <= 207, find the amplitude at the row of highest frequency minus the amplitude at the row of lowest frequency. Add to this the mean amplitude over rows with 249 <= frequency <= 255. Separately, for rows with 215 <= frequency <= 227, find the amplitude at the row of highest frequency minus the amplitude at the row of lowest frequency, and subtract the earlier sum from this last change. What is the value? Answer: -1.82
